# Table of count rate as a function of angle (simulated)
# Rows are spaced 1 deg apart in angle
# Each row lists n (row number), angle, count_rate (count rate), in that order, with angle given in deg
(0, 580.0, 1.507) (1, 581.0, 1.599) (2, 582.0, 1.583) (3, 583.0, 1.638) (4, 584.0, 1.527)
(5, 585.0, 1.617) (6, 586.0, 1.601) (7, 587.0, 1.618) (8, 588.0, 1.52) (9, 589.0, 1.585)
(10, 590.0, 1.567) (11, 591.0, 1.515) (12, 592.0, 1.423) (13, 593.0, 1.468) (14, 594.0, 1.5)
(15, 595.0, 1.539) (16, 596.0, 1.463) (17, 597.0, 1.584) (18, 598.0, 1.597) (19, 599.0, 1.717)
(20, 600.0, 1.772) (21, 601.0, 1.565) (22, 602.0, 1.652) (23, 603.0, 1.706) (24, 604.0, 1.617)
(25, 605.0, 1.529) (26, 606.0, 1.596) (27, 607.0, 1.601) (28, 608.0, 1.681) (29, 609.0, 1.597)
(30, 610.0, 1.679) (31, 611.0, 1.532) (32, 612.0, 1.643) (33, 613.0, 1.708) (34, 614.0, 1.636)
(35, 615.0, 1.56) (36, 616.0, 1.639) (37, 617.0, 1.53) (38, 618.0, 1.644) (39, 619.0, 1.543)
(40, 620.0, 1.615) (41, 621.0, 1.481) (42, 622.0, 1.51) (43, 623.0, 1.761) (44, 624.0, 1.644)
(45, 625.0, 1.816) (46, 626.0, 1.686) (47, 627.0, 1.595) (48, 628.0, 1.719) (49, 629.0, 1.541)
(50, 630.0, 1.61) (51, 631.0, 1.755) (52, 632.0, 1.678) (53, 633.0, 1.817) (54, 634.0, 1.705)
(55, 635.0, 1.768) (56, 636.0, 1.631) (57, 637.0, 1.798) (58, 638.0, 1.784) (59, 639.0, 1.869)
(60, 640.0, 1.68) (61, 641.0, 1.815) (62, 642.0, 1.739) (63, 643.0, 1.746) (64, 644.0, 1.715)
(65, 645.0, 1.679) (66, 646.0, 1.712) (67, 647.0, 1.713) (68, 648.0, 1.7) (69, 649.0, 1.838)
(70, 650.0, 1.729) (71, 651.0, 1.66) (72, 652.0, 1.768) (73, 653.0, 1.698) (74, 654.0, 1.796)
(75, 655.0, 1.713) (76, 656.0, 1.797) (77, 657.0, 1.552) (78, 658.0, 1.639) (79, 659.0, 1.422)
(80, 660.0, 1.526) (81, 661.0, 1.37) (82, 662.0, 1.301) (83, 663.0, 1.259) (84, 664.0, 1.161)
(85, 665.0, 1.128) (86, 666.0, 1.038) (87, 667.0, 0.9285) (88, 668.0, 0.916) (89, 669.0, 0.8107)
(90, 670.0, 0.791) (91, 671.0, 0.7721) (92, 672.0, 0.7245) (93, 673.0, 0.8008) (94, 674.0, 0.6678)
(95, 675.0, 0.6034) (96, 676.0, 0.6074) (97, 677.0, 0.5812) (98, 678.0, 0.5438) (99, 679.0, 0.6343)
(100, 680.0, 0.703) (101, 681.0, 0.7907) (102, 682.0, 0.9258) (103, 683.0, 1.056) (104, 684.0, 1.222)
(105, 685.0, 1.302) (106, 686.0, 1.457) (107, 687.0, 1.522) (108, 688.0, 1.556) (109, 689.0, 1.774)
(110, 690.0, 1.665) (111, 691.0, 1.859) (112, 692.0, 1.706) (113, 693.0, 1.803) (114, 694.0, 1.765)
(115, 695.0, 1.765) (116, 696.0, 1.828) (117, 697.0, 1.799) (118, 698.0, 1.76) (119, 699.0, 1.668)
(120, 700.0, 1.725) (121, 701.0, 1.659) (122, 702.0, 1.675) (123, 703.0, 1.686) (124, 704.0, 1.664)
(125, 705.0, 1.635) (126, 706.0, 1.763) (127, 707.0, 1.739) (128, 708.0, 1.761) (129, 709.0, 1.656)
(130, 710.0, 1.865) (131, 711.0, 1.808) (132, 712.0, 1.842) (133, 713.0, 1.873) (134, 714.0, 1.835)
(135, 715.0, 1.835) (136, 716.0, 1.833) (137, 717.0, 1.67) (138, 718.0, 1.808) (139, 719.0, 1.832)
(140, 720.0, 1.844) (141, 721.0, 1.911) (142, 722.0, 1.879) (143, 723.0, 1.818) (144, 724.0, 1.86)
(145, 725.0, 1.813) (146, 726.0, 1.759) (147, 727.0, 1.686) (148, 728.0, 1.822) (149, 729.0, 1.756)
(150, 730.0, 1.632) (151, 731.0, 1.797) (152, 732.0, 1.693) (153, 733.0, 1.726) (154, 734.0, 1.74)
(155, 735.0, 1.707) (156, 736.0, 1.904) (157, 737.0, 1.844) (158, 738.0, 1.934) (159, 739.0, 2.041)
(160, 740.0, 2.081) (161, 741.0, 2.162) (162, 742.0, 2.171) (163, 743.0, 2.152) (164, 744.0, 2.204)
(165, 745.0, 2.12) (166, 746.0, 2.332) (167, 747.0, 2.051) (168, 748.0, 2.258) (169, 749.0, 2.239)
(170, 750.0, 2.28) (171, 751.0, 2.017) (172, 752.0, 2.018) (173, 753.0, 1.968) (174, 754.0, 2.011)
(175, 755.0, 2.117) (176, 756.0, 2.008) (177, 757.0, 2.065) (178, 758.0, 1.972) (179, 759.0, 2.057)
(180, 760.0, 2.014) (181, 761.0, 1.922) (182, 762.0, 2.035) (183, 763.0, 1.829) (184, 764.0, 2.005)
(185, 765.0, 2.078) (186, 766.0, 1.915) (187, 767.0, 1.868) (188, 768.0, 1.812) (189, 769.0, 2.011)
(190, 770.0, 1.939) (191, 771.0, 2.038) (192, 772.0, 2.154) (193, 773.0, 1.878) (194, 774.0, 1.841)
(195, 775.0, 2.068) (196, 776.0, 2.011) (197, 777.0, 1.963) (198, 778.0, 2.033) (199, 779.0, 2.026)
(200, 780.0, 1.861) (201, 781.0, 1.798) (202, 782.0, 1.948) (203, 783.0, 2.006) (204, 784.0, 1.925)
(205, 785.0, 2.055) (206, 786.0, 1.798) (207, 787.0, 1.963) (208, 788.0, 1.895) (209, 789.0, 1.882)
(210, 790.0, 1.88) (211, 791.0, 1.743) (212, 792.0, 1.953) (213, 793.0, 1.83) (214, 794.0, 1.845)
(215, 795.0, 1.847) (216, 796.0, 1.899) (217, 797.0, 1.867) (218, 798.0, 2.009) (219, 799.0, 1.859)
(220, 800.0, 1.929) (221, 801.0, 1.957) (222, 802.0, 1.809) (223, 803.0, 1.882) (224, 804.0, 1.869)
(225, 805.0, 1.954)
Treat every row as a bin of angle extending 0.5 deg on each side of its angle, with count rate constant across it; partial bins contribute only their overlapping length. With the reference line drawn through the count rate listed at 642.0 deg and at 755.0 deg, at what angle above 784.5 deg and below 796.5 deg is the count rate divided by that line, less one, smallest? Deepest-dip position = 791.0 deg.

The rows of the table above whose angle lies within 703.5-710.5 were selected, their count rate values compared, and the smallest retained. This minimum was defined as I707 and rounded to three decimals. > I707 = 1.635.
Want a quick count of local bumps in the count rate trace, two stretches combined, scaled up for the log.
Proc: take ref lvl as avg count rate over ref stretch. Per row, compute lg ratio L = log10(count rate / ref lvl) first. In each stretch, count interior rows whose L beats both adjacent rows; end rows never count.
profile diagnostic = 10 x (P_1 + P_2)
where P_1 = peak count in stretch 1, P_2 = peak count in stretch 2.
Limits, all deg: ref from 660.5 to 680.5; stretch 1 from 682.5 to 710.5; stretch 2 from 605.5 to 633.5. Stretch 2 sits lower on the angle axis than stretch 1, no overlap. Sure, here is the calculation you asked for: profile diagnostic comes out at 180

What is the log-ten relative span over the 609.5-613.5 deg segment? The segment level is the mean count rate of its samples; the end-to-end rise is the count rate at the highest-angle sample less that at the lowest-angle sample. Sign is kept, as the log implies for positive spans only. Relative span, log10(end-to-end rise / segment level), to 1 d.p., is -1.8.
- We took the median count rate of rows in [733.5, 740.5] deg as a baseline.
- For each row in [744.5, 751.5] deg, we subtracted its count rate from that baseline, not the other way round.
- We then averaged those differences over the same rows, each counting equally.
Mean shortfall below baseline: -0.28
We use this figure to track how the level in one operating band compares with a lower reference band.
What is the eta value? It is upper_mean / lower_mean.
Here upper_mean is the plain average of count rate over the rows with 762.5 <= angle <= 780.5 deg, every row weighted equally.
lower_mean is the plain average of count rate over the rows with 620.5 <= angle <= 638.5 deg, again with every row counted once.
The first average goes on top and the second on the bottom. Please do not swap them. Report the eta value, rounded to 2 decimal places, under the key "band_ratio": 1.17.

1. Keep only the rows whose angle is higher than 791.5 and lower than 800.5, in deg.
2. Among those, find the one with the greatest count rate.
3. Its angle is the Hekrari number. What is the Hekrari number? 798.0 deg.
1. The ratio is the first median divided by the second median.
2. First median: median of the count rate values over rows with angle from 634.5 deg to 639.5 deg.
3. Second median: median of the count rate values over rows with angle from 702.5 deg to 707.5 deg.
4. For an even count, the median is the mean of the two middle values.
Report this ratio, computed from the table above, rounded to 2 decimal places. 1.06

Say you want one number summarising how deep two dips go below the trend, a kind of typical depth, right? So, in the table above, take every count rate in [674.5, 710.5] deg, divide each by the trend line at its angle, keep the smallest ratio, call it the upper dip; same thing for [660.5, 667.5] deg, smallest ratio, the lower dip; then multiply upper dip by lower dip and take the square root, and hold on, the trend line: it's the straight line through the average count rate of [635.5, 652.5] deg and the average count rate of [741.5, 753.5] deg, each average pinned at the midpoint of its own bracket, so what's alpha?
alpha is 0.38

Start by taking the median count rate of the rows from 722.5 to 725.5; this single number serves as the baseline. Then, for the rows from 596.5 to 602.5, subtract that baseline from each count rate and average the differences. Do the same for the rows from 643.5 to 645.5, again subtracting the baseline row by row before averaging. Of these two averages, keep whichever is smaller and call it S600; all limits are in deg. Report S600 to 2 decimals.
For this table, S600 -0.17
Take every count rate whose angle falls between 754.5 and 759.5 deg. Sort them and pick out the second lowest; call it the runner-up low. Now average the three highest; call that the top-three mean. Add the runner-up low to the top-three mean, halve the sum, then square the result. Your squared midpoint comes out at 4.2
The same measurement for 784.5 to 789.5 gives 3.7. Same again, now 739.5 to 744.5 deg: 4.7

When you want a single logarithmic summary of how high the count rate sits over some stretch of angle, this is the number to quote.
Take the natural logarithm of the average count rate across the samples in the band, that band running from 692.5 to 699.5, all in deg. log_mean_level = 0.57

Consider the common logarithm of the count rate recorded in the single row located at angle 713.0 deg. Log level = 0.273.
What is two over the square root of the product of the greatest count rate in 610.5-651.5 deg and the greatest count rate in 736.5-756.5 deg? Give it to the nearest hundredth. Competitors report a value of 0.96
